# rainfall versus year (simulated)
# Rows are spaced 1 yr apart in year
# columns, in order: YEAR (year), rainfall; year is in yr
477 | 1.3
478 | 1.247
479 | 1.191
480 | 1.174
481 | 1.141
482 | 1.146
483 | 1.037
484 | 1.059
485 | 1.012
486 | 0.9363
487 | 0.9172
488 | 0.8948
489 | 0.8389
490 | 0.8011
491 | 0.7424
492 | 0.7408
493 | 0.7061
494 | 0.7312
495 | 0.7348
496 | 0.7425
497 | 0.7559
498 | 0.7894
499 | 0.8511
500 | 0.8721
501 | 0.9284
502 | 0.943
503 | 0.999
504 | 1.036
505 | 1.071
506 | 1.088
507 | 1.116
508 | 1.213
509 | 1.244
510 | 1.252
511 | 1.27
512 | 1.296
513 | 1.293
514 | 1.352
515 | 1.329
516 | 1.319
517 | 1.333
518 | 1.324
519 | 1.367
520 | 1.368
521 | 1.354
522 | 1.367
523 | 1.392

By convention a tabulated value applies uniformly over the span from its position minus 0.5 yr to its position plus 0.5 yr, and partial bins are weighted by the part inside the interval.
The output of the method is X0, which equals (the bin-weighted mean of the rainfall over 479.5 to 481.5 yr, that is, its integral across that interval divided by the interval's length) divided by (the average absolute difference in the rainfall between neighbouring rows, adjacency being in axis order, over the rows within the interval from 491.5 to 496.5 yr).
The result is 65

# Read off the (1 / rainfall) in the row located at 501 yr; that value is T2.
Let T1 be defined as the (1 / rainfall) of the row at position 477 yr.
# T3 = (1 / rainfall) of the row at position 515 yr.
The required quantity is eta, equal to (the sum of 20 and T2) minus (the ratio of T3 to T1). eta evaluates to 20.1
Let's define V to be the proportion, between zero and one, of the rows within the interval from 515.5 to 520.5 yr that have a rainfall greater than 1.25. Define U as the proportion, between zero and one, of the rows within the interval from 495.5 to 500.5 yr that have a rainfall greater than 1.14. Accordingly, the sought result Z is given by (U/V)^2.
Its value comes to 0.00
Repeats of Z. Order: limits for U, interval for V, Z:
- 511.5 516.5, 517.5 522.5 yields 1.00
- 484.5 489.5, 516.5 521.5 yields 0.00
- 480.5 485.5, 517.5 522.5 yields 0.16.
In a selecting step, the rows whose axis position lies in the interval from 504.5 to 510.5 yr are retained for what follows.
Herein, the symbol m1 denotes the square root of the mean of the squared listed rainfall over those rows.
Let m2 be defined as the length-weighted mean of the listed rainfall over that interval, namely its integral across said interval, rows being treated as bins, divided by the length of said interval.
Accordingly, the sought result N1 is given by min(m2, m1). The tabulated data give 1.2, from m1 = 1.2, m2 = 1.16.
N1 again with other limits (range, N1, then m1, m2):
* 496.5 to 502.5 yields 0.9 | 0.9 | 0.86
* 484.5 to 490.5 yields 0.9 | 0.9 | 0.90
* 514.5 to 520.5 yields 1.3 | 1.3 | 1.34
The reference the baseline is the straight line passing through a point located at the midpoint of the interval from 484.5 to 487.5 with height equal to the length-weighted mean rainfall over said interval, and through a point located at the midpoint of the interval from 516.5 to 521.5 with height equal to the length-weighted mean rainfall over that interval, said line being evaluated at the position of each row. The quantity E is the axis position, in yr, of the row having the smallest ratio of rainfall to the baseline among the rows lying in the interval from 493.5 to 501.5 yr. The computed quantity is 496 yr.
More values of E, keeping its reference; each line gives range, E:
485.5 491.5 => 491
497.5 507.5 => 498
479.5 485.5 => 485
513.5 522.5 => 521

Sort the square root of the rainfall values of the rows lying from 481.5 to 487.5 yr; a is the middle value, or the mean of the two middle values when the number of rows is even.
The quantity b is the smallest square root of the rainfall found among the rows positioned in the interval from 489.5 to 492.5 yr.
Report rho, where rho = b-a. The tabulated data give -0.15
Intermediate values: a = 1.01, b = 0.86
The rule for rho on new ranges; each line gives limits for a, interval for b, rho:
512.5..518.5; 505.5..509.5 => -0.11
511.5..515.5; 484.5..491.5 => -0.28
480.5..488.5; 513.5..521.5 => 0.14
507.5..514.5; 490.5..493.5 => -0.29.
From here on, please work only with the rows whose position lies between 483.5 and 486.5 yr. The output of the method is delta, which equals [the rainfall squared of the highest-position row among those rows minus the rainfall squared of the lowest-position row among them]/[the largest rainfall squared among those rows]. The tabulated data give -0.22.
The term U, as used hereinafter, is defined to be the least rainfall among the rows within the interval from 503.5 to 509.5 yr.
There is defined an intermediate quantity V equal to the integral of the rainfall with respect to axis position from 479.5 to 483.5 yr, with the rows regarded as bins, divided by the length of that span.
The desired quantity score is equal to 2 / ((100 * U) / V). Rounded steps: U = 1.036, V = 1.1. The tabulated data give 0.022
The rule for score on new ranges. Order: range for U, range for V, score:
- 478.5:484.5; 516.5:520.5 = 0.026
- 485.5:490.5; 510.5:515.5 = 0.033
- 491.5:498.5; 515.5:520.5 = 0.038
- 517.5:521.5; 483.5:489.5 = 0.014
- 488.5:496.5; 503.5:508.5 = 0.031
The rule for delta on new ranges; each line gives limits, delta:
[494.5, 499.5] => 0.25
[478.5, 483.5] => -0.24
